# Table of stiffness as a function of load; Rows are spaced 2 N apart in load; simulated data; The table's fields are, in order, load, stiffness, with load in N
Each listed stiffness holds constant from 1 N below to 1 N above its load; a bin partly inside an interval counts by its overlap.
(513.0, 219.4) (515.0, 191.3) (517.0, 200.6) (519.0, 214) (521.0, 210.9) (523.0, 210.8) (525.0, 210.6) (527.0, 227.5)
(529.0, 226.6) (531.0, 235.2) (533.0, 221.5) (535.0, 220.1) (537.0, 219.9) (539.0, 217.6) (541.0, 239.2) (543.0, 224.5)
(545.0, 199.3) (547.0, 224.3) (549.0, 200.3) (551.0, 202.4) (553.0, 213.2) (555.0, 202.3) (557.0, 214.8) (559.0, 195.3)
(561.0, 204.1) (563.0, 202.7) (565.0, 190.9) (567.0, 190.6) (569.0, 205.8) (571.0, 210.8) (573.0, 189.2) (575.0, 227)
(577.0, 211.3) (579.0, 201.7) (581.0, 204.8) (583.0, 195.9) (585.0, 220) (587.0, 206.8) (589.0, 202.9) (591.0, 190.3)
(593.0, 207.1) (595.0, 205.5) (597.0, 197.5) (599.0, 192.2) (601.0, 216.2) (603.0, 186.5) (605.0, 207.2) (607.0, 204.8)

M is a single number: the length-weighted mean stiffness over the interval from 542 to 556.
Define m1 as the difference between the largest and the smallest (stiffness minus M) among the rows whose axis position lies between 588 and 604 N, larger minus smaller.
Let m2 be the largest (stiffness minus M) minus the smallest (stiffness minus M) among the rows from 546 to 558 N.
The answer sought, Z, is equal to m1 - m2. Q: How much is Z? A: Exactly 6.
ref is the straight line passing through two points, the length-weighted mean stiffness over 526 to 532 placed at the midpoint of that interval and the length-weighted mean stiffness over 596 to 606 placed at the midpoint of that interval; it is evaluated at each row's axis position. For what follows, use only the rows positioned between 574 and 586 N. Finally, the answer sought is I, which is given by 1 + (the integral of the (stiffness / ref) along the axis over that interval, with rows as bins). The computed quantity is 13.1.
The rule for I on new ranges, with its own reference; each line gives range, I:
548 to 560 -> 12.2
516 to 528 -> 12.0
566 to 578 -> 12.7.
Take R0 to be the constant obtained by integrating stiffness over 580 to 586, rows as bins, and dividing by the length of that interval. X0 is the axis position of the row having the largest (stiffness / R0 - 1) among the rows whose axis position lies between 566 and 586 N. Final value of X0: 575.0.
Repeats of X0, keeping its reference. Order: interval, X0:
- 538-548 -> 541.0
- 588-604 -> 601.0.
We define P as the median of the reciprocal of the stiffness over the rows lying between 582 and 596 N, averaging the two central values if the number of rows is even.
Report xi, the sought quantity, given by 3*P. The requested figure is 0.0146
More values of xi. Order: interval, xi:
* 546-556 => 0.0148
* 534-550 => 0.0136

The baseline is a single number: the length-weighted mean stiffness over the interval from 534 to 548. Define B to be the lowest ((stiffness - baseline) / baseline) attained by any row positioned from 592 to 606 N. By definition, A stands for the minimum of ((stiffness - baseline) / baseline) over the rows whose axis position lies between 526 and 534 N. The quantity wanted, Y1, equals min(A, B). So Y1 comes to -0.155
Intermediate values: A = 0.00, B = -0.15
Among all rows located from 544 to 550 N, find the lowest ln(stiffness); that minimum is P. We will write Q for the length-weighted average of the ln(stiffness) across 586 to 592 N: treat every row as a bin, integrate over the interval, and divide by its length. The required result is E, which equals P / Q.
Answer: 1.00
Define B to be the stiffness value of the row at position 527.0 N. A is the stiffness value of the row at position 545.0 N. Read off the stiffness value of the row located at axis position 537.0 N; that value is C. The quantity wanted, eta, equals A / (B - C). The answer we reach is 26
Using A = 199.3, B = 227.5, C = 219.9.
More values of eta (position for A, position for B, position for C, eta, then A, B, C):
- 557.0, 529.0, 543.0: 102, 214.8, 226.6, 224.5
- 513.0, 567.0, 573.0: 157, 219.4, 190.6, 189.2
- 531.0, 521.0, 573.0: 11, 235.2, 210.9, 189.2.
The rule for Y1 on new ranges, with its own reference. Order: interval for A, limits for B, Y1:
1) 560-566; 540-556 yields -0.135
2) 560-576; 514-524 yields -0.143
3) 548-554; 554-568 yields -0.136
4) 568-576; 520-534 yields -0.143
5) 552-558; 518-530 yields -0.083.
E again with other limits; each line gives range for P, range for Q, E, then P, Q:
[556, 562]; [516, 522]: 0.99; 5.27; 5.34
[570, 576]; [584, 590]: 0.98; 5.24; 5.35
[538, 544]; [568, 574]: 1.01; 5.38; 5.31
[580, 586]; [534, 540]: 0.98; 5.28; 5.39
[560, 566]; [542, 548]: 0.98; 5.25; 5.37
